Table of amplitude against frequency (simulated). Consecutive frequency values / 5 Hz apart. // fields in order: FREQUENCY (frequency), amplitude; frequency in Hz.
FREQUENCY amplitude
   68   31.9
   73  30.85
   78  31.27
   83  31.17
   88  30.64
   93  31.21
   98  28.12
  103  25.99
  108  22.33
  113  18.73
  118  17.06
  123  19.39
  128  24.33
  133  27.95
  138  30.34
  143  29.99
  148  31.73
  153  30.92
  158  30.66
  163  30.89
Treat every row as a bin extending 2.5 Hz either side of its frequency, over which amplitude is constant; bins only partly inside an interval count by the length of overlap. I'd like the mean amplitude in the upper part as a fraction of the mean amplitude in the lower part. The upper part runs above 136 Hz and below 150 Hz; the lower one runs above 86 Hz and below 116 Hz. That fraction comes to 1.2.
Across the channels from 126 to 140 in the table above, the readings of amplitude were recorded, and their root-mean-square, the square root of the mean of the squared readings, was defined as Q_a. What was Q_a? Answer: 27.7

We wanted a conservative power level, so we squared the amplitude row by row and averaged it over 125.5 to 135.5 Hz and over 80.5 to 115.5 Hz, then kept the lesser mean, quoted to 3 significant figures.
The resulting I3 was 687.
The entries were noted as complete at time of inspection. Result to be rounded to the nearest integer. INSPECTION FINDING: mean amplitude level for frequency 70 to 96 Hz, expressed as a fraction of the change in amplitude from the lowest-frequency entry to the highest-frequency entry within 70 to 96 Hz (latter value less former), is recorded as 86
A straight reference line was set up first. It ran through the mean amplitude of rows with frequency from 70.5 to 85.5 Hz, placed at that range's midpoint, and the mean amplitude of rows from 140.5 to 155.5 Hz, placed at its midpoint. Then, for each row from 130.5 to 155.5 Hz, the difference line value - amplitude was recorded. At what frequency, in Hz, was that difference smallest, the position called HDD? 148 Hz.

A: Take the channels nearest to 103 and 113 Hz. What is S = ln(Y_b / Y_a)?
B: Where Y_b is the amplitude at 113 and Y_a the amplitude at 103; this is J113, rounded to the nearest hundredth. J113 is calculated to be -0.33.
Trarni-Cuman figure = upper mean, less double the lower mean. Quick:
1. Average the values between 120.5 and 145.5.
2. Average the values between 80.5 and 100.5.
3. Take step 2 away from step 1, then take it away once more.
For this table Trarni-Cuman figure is -34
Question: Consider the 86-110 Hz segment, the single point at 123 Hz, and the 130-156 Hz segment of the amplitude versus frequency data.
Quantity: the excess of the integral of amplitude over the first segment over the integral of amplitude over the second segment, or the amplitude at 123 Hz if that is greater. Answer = 19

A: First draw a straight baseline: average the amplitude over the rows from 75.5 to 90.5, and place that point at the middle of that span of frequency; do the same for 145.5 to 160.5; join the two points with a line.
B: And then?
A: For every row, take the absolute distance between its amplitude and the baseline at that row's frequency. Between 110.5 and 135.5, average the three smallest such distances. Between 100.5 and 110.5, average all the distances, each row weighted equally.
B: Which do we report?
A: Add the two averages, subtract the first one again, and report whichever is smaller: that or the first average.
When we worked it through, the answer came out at 6.9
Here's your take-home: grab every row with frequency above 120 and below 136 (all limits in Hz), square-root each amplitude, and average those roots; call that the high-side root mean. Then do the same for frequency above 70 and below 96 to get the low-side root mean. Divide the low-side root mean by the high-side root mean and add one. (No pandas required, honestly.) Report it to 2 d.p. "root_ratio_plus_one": 2.14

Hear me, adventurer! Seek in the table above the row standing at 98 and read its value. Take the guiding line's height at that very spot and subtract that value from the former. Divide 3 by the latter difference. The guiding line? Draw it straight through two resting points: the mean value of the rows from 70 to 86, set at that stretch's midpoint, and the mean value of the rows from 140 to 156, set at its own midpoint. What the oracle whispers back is 1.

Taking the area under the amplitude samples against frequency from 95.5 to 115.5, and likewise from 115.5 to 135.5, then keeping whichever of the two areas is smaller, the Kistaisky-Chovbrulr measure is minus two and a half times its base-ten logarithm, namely -6.62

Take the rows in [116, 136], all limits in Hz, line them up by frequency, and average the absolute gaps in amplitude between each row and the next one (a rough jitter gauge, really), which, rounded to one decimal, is 3.6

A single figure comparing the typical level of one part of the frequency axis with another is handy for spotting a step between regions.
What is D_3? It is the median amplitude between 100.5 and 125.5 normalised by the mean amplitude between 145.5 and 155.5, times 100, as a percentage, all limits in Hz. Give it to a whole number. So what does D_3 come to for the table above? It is 62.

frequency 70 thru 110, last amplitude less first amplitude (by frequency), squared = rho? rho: 73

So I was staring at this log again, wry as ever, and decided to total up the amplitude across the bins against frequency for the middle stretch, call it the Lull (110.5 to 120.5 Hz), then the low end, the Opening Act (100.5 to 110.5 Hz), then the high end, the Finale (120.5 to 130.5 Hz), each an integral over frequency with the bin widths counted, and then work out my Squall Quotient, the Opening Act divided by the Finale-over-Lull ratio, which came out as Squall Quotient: 198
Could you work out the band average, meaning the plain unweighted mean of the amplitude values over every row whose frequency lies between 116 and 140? 24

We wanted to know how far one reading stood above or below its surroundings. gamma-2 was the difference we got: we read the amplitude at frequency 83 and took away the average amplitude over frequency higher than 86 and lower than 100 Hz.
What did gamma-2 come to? 1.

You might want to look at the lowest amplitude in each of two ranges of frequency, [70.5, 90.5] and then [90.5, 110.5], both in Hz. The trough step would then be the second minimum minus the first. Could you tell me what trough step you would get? -8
